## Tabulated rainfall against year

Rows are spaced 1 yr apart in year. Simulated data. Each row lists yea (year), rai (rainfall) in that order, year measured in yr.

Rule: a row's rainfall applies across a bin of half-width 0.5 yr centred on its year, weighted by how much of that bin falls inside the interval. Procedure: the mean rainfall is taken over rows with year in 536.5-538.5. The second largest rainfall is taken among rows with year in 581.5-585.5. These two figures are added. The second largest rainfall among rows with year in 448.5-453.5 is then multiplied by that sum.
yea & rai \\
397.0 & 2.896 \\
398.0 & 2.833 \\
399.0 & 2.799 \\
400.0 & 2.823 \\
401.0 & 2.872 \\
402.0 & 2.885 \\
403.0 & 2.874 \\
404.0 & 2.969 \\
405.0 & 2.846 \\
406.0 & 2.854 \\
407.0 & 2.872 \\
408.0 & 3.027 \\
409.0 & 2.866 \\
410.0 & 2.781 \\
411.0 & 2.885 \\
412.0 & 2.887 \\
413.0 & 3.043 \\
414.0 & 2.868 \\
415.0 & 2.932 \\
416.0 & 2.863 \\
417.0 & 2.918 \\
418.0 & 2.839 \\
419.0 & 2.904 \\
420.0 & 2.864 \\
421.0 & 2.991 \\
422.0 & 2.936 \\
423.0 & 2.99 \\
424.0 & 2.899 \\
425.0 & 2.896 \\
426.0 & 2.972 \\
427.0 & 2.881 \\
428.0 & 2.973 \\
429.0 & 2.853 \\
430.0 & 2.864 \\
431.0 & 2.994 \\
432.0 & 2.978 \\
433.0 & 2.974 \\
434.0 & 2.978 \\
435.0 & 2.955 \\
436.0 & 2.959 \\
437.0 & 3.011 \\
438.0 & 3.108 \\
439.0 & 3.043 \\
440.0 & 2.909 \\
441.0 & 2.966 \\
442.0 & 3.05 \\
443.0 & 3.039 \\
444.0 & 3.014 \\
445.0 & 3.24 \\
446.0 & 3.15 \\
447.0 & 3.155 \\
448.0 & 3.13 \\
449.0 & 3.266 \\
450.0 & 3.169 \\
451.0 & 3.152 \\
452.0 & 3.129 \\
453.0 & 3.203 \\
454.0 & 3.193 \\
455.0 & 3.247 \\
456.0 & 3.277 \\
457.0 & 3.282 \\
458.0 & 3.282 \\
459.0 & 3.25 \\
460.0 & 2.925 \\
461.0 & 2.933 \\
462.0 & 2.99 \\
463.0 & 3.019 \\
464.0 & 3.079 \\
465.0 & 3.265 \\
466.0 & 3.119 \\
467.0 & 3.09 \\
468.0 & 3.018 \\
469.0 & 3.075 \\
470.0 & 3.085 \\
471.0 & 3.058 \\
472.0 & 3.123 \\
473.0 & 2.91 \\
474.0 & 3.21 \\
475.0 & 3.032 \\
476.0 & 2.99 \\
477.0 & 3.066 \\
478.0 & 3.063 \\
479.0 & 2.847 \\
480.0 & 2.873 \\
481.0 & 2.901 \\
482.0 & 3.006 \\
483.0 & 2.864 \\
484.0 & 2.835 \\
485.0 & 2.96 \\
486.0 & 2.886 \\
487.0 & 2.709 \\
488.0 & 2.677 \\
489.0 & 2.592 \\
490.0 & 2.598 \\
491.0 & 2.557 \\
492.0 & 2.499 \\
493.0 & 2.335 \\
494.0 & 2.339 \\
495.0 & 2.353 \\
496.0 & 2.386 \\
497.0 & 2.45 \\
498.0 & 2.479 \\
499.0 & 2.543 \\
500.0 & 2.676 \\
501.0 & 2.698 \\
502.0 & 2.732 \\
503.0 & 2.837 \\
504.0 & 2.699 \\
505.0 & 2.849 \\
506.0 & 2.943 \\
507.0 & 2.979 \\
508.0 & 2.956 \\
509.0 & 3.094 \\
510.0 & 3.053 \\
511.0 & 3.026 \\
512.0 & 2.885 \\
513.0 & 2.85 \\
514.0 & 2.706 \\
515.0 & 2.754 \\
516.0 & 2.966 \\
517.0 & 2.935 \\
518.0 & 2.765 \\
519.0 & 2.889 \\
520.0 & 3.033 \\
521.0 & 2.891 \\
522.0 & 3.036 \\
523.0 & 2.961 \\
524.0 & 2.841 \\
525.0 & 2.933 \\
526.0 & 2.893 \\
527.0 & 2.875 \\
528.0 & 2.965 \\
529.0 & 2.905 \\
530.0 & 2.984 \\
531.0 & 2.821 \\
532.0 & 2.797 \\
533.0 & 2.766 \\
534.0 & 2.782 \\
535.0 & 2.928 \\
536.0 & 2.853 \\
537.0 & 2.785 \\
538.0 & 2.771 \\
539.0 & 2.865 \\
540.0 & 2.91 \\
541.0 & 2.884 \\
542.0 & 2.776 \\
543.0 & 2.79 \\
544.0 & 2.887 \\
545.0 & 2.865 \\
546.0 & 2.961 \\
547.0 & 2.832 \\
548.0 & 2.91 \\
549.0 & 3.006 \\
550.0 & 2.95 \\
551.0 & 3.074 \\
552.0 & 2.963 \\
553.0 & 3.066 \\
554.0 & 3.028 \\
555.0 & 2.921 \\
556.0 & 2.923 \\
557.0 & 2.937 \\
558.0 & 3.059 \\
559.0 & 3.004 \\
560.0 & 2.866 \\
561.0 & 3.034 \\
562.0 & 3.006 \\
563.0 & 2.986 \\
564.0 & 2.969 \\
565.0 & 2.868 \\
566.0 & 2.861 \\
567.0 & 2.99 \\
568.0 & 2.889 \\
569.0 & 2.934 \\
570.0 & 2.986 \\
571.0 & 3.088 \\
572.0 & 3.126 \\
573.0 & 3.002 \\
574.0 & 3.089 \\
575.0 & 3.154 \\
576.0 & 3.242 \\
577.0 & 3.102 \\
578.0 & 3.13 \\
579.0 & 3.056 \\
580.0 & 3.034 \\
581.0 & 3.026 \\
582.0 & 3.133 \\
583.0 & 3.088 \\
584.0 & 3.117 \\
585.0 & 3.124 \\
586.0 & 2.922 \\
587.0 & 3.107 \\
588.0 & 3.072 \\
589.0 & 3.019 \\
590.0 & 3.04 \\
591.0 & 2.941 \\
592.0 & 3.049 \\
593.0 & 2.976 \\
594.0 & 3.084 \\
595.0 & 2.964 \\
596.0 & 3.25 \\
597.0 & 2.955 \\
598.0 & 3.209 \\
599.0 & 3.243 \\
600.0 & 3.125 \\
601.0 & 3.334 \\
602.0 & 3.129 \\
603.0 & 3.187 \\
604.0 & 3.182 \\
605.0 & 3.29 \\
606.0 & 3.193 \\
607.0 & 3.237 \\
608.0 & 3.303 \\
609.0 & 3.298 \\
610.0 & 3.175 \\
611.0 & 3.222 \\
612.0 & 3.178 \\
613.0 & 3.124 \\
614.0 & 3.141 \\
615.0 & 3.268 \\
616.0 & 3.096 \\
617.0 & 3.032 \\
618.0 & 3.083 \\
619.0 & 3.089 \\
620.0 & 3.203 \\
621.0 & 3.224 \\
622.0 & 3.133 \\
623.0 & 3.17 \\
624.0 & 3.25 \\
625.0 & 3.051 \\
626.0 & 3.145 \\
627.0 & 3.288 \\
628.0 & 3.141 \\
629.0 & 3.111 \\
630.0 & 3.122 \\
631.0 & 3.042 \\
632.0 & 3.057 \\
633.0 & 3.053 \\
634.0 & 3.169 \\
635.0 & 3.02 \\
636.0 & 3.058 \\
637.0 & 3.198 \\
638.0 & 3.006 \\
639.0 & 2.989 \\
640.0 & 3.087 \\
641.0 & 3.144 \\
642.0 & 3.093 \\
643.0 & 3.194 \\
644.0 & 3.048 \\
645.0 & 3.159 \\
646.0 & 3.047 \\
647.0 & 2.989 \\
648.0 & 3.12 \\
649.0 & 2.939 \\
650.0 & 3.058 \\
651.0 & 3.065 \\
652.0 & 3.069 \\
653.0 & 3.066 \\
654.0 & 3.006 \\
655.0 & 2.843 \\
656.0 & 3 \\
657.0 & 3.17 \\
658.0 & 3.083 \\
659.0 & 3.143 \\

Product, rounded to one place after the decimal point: 18.9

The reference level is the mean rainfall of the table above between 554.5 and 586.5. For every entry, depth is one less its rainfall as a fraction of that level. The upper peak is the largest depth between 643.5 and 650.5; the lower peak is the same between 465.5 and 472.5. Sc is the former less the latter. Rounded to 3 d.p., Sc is 0.026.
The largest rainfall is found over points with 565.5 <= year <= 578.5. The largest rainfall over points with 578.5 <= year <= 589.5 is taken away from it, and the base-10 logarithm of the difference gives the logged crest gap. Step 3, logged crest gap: -1.0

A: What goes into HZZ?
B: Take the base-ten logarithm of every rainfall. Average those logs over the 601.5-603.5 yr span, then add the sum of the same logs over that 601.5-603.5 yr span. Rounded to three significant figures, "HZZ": 1.50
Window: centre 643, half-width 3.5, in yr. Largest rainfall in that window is 3.194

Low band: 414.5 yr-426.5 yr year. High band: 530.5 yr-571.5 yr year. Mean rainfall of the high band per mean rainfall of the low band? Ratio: 1.00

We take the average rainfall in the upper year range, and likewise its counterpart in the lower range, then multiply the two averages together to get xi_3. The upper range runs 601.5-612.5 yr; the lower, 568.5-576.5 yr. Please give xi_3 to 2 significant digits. 9.9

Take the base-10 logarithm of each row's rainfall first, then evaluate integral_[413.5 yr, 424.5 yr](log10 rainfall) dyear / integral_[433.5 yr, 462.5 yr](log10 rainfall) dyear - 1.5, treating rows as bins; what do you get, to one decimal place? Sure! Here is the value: -1.1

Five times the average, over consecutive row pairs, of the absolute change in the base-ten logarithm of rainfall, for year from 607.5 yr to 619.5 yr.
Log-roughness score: 0.0442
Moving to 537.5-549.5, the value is 0.0553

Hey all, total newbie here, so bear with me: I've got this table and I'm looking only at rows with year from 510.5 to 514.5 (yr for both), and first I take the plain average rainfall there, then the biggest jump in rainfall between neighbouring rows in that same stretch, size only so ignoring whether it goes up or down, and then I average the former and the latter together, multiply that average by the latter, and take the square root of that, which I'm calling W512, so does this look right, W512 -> 0.47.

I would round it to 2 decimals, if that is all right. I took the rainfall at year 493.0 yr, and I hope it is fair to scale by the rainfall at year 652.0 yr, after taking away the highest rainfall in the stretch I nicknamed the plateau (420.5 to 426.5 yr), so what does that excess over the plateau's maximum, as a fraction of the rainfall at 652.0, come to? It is -0.21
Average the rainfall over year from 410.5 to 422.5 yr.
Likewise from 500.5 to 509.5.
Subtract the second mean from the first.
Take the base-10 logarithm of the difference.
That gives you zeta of -1.34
